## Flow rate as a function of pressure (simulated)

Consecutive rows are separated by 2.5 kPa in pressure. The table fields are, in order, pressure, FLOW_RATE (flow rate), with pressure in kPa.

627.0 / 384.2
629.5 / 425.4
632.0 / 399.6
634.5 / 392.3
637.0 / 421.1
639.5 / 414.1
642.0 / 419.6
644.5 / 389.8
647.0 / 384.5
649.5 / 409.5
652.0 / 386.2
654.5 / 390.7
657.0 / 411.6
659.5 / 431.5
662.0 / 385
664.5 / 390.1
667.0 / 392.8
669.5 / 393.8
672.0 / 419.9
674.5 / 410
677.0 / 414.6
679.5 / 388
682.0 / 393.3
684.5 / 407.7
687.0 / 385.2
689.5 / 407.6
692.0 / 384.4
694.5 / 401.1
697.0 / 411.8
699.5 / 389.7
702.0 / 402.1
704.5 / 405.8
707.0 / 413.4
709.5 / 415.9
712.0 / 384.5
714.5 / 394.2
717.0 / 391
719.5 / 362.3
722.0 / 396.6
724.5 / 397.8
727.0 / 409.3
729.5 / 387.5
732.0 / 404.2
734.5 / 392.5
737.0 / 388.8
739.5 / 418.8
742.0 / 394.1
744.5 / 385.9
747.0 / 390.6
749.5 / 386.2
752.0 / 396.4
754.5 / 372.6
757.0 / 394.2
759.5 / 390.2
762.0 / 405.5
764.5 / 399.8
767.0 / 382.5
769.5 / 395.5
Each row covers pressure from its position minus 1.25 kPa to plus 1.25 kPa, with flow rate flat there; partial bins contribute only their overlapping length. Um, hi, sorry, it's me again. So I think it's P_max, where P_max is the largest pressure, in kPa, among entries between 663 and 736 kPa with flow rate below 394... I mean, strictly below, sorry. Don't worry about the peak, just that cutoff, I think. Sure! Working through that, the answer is 734.5 kPa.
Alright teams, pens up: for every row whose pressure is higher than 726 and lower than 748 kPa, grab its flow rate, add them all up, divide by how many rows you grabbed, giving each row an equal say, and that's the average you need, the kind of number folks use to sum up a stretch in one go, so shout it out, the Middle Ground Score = 397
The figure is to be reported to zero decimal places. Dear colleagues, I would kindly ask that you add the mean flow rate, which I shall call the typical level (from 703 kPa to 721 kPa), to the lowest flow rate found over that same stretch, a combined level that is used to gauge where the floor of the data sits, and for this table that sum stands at 758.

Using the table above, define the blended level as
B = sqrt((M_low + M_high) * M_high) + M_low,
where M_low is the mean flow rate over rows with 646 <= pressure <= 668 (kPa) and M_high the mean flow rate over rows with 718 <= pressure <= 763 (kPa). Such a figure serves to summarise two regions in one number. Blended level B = 956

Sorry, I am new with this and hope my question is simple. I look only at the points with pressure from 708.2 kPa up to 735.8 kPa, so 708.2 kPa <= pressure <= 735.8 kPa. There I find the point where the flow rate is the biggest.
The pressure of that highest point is 709.5 kPa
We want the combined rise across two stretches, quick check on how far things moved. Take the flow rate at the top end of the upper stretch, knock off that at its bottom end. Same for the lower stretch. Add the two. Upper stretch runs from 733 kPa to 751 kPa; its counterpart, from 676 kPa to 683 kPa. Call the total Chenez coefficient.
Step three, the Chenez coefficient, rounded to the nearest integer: -28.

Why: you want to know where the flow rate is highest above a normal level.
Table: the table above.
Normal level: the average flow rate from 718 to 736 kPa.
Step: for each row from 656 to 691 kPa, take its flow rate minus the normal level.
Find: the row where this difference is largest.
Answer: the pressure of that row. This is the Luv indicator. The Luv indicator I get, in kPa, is 659.5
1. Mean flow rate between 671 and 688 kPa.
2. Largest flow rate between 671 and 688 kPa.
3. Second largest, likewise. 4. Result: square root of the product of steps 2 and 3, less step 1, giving 14.6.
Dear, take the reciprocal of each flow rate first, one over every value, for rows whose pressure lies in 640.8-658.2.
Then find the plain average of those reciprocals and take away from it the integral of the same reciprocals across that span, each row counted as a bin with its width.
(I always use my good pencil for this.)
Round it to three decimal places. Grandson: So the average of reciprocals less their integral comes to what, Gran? -0.041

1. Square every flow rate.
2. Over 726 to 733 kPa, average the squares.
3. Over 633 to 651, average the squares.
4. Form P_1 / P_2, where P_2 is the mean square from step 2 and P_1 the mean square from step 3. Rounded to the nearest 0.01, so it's 1.02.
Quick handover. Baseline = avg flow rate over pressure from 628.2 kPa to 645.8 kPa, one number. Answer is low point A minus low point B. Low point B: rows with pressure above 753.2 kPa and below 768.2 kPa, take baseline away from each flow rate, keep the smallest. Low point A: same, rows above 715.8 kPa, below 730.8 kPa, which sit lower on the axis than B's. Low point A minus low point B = -10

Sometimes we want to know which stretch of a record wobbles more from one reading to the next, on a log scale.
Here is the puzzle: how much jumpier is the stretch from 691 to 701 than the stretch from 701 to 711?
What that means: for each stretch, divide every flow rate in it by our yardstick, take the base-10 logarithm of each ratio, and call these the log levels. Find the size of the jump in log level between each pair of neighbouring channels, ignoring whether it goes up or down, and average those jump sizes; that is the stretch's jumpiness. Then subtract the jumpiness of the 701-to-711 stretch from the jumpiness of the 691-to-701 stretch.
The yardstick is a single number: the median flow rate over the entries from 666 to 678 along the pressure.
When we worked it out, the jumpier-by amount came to 0.013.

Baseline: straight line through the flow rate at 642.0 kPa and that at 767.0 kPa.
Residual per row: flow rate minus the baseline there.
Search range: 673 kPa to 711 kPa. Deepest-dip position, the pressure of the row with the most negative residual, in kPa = 687.0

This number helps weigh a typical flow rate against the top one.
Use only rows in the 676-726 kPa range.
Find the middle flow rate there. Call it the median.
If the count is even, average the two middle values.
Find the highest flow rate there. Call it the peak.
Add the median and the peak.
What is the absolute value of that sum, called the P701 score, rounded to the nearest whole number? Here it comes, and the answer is 813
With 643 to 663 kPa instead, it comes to 822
